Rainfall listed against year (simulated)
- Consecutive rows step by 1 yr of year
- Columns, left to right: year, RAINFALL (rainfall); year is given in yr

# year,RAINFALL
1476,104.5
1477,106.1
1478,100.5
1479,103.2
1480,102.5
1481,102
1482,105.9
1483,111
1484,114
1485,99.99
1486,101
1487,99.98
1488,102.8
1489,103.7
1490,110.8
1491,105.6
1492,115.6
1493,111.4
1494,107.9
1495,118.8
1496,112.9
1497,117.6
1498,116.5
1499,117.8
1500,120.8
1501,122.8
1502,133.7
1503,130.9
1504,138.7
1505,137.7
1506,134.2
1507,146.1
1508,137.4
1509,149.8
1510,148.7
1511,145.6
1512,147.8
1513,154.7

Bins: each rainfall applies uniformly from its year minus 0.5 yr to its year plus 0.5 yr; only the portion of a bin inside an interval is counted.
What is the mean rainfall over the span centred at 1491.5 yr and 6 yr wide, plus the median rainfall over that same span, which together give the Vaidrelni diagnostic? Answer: 219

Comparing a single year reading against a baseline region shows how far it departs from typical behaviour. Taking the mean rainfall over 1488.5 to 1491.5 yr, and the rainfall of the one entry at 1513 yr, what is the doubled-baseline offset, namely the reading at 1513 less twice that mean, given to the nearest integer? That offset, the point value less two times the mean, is -59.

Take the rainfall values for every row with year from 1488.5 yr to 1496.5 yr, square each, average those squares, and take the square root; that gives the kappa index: 111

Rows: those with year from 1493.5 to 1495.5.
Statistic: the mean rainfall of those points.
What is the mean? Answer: 113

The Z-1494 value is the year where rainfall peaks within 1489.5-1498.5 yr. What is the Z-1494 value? 1495 yr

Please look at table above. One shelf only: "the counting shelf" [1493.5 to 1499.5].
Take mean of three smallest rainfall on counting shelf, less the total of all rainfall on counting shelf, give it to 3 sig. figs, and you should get -579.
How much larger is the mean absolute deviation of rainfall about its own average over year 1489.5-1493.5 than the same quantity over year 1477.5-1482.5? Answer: 1.3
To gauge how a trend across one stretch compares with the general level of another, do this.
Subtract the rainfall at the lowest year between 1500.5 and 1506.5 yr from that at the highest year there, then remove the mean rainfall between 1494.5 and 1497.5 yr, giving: -105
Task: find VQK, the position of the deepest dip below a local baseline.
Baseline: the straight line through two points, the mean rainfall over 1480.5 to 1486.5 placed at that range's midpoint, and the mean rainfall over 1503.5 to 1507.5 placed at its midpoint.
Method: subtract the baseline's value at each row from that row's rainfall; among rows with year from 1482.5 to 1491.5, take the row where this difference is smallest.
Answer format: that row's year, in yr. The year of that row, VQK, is 1491 yr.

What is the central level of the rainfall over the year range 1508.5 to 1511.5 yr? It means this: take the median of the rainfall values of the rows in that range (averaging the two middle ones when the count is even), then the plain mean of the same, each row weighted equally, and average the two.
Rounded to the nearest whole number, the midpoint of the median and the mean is 148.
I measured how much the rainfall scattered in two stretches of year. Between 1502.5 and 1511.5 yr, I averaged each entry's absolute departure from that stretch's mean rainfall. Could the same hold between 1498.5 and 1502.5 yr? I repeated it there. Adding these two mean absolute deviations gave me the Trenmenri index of 11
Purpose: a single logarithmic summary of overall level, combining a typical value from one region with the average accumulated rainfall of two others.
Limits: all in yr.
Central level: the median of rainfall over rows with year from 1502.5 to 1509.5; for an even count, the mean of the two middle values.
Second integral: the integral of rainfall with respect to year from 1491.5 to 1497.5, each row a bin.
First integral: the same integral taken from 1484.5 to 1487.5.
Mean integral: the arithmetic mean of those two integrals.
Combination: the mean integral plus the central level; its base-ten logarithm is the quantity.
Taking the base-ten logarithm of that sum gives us 2.80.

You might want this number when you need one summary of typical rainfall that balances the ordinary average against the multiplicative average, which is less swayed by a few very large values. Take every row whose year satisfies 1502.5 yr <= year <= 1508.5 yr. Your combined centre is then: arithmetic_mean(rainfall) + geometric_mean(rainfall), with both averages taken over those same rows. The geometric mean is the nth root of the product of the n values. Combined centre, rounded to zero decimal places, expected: 275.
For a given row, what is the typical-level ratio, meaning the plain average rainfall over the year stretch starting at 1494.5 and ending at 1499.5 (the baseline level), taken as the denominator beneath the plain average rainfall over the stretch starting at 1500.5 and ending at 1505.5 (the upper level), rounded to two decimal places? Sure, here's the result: 1.14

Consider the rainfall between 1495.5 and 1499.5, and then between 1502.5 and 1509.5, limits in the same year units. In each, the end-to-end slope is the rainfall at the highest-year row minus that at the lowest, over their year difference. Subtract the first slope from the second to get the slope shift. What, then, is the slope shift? 1.5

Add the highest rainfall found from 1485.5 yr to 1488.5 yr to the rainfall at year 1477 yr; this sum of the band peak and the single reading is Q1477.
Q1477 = 209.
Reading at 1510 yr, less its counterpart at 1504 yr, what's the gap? 10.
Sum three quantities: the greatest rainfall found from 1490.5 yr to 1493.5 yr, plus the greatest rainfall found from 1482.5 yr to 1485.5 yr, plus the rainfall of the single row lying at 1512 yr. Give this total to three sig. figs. 377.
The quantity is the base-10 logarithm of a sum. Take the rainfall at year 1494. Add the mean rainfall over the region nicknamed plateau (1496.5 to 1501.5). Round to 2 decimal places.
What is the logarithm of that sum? 2.36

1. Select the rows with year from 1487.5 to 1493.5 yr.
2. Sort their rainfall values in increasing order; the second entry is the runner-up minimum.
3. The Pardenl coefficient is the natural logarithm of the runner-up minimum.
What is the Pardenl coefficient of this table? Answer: 4.64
